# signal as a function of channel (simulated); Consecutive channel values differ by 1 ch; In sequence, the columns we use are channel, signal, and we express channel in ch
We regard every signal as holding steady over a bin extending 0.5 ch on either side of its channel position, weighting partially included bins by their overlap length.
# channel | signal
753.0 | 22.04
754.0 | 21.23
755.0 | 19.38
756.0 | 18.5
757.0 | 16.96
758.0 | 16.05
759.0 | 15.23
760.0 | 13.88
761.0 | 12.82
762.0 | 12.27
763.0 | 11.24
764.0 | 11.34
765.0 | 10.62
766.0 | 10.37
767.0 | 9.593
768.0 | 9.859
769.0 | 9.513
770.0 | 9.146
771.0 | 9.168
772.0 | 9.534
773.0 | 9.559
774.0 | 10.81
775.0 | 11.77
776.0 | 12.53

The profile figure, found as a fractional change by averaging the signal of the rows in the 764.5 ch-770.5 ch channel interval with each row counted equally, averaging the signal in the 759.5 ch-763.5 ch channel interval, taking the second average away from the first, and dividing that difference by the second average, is -0.2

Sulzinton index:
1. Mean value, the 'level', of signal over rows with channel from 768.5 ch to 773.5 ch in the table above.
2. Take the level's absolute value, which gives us 9.4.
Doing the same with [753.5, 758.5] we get 18.4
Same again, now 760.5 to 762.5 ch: 12.5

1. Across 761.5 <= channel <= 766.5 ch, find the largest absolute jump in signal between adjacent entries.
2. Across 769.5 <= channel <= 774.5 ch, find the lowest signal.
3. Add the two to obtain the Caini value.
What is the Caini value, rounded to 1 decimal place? 10.2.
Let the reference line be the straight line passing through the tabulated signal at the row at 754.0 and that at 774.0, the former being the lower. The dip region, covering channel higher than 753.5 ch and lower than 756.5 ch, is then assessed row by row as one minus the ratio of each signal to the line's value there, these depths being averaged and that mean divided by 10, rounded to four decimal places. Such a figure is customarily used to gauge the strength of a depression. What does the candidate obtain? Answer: 0.0049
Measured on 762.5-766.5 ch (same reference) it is 0.0309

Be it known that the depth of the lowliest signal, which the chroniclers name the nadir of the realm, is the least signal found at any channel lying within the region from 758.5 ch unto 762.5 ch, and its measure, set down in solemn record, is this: 12.27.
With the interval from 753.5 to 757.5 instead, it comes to 16.96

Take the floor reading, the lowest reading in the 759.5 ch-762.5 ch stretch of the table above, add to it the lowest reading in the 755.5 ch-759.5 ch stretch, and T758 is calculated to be 27.5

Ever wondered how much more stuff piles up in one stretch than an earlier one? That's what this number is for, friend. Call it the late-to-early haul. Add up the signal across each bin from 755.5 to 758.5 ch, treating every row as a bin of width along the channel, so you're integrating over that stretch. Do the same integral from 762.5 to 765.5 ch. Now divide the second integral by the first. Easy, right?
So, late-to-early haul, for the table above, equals 0.64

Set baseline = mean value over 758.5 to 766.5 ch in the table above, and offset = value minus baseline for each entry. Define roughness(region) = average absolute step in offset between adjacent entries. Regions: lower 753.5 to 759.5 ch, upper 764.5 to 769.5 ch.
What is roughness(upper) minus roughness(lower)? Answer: -0.79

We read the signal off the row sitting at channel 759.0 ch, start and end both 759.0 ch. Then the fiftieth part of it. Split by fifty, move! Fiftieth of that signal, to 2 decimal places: 0.30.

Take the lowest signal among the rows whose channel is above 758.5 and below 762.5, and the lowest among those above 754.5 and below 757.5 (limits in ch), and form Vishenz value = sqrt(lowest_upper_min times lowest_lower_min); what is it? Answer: 14.4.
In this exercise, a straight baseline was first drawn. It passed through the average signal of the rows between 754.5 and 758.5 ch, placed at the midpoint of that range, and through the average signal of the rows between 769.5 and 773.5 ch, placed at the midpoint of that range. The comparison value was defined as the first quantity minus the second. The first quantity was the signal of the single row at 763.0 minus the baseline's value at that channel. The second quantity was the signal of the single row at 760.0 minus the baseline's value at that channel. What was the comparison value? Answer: -0.97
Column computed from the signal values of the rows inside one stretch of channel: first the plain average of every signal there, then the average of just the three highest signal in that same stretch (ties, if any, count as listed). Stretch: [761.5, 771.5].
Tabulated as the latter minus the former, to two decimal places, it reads 1.30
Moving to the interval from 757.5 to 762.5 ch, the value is 1.00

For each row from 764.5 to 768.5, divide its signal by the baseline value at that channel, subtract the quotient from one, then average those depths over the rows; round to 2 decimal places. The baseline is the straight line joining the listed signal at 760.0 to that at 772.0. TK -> 0.12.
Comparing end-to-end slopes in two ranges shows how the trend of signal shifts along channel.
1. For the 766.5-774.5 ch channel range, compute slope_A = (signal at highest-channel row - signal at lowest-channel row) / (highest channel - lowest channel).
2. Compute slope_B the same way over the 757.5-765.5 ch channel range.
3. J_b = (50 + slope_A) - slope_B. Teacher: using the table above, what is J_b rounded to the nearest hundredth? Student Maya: 50.95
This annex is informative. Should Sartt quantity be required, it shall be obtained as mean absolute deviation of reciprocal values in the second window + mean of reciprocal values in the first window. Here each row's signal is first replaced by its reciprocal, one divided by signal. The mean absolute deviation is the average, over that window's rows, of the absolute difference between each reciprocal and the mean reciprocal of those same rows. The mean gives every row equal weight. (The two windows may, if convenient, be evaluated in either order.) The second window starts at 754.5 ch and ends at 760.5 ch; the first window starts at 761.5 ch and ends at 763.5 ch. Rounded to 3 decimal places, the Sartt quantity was 0.091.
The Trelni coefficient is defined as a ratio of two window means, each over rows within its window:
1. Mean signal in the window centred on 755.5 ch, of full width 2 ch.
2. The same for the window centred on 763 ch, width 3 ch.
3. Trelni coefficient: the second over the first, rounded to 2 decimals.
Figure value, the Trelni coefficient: 0.61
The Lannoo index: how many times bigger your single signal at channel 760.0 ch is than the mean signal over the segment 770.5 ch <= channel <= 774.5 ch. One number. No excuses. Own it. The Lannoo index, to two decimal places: 1.42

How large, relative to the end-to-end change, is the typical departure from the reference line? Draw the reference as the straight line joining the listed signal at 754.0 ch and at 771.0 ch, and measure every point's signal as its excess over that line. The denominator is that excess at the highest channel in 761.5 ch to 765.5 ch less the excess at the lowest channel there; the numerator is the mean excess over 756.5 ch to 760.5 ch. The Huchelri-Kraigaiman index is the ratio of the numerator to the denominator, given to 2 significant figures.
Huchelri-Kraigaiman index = -5.2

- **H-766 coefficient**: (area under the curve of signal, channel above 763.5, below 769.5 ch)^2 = 3757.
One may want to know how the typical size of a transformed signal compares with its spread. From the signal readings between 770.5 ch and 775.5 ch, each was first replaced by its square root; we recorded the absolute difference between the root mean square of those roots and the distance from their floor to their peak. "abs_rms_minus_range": 2.79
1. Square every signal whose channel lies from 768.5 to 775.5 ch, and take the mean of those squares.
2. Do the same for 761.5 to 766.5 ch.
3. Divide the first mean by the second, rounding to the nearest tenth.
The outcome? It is 0.8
